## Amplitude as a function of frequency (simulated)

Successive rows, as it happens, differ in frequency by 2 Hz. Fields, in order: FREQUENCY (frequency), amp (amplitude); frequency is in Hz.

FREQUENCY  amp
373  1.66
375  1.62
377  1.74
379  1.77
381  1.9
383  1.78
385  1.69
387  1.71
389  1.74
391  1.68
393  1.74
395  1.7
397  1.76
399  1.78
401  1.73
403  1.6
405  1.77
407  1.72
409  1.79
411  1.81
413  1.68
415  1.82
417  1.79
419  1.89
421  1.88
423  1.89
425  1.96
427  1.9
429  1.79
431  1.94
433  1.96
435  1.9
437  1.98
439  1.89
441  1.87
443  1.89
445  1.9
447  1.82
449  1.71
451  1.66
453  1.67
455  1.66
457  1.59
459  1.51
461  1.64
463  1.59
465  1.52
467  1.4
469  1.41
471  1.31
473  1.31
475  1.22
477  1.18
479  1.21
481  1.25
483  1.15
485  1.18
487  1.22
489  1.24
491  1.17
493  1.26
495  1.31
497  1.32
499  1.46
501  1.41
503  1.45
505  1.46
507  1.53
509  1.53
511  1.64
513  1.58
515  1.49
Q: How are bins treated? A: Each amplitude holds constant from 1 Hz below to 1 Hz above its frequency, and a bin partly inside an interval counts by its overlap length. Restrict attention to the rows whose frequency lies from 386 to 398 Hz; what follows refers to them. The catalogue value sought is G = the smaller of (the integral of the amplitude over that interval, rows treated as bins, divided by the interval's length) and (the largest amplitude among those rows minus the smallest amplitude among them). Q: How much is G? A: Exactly 0.08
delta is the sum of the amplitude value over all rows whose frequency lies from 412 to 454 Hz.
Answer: 39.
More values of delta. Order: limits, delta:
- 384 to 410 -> 22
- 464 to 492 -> 18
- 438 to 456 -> 16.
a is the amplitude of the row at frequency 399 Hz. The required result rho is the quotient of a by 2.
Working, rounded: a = 1.78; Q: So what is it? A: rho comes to 0.89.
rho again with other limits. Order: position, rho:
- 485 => 0.59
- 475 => 0.61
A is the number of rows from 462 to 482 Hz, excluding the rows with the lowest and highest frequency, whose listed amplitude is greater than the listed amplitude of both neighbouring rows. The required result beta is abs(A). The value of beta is 1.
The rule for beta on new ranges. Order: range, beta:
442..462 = 2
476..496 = 2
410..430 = 3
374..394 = 2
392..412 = 2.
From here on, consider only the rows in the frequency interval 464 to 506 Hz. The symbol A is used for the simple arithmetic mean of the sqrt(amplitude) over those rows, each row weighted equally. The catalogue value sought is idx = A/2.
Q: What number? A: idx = 0.571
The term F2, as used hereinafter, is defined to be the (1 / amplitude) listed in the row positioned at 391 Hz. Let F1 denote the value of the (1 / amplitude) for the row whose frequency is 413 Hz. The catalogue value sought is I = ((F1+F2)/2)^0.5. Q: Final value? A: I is 0.772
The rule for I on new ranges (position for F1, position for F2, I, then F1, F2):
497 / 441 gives 0.804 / 0.76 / 0.535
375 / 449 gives 0.775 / 0.62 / 0.585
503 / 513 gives 0.813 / 0.69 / 0.633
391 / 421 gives 0.751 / 0.60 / 0.532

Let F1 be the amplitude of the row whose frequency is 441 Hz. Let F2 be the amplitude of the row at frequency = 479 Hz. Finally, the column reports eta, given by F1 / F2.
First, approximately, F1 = 1.87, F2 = 1.21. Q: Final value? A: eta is 1.55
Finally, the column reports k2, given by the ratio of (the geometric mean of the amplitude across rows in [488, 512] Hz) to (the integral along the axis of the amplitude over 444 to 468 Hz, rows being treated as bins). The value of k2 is 0.035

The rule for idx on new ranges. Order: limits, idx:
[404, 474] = 0.658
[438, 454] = 0.671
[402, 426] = 0.671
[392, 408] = 0.657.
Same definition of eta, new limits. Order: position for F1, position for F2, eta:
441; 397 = 1.06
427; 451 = 1.14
